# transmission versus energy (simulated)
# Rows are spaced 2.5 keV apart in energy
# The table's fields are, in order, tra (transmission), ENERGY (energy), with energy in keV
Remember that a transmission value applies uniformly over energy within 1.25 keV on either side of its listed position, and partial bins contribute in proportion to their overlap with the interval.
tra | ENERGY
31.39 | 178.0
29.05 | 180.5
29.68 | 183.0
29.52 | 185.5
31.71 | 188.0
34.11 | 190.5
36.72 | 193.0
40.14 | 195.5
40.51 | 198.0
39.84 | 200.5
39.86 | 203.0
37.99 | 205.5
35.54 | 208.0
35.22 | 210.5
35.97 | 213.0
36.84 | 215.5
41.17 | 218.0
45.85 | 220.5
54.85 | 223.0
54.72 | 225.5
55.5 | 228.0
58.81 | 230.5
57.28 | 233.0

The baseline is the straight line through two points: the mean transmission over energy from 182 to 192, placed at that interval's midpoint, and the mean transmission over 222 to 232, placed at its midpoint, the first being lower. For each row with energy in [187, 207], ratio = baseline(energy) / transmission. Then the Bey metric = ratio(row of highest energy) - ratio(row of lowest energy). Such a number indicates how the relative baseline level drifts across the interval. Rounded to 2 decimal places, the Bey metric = 0.12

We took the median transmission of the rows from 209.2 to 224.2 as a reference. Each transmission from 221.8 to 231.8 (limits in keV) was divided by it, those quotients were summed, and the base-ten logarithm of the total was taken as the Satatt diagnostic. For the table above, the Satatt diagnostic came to 0.759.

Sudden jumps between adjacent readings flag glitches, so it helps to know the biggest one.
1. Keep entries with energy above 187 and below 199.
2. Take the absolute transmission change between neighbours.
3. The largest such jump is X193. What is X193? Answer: 3.4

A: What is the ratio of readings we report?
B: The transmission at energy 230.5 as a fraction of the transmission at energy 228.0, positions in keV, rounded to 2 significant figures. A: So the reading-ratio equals 1.1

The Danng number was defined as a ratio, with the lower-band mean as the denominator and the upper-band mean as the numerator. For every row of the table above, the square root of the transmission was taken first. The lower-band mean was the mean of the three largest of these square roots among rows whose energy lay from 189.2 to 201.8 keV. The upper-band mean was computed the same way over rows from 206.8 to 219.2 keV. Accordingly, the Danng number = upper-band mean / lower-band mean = 0.97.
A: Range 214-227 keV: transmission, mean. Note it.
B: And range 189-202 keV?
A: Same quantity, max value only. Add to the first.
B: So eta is 87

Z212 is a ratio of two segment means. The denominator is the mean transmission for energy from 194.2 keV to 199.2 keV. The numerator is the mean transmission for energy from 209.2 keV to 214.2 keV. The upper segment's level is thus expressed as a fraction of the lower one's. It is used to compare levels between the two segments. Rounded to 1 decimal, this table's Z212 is 0.9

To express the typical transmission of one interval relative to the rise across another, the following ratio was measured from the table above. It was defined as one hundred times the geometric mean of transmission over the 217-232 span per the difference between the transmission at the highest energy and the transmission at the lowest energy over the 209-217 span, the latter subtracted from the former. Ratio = 3174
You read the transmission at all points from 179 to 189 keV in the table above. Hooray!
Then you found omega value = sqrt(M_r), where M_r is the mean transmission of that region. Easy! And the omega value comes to 5.5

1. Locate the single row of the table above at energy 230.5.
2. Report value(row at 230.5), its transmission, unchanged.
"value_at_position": 58.81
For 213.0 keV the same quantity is 35.97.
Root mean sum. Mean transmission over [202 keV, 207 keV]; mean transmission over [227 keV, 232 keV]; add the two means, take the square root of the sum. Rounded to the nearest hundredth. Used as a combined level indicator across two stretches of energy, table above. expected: 9.80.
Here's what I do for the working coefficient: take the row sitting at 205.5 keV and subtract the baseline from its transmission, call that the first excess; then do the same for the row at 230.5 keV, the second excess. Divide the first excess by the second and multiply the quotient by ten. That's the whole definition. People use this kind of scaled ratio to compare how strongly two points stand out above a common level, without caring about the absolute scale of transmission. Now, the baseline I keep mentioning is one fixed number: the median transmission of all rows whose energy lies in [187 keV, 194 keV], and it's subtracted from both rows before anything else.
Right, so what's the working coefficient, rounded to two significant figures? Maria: 1.6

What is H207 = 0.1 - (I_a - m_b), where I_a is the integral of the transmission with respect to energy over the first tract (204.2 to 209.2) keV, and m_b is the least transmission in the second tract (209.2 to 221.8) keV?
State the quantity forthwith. -149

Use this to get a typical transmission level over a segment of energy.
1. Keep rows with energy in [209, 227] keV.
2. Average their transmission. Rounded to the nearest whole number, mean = 44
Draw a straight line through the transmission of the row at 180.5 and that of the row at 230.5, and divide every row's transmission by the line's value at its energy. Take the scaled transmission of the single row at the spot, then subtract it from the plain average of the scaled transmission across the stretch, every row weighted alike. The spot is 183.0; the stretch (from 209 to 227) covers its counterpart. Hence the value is -0.13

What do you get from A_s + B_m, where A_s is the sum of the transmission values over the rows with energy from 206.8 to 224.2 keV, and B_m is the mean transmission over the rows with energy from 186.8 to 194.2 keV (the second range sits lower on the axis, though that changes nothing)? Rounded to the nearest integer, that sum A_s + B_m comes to 320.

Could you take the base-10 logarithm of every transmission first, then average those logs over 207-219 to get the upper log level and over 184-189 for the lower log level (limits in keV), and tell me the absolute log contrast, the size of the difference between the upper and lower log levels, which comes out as 0.08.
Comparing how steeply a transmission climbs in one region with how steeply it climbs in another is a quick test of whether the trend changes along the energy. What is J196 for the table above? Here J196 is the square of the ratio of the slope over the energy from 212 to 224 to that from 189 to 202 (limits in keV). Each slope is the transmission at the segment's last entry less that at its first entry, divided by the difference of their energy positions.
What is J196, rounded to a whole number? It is 11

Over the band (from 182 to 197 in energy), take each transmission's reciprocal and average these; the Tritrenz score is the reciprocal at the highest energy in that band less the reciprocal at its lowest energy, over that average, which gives -0.29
